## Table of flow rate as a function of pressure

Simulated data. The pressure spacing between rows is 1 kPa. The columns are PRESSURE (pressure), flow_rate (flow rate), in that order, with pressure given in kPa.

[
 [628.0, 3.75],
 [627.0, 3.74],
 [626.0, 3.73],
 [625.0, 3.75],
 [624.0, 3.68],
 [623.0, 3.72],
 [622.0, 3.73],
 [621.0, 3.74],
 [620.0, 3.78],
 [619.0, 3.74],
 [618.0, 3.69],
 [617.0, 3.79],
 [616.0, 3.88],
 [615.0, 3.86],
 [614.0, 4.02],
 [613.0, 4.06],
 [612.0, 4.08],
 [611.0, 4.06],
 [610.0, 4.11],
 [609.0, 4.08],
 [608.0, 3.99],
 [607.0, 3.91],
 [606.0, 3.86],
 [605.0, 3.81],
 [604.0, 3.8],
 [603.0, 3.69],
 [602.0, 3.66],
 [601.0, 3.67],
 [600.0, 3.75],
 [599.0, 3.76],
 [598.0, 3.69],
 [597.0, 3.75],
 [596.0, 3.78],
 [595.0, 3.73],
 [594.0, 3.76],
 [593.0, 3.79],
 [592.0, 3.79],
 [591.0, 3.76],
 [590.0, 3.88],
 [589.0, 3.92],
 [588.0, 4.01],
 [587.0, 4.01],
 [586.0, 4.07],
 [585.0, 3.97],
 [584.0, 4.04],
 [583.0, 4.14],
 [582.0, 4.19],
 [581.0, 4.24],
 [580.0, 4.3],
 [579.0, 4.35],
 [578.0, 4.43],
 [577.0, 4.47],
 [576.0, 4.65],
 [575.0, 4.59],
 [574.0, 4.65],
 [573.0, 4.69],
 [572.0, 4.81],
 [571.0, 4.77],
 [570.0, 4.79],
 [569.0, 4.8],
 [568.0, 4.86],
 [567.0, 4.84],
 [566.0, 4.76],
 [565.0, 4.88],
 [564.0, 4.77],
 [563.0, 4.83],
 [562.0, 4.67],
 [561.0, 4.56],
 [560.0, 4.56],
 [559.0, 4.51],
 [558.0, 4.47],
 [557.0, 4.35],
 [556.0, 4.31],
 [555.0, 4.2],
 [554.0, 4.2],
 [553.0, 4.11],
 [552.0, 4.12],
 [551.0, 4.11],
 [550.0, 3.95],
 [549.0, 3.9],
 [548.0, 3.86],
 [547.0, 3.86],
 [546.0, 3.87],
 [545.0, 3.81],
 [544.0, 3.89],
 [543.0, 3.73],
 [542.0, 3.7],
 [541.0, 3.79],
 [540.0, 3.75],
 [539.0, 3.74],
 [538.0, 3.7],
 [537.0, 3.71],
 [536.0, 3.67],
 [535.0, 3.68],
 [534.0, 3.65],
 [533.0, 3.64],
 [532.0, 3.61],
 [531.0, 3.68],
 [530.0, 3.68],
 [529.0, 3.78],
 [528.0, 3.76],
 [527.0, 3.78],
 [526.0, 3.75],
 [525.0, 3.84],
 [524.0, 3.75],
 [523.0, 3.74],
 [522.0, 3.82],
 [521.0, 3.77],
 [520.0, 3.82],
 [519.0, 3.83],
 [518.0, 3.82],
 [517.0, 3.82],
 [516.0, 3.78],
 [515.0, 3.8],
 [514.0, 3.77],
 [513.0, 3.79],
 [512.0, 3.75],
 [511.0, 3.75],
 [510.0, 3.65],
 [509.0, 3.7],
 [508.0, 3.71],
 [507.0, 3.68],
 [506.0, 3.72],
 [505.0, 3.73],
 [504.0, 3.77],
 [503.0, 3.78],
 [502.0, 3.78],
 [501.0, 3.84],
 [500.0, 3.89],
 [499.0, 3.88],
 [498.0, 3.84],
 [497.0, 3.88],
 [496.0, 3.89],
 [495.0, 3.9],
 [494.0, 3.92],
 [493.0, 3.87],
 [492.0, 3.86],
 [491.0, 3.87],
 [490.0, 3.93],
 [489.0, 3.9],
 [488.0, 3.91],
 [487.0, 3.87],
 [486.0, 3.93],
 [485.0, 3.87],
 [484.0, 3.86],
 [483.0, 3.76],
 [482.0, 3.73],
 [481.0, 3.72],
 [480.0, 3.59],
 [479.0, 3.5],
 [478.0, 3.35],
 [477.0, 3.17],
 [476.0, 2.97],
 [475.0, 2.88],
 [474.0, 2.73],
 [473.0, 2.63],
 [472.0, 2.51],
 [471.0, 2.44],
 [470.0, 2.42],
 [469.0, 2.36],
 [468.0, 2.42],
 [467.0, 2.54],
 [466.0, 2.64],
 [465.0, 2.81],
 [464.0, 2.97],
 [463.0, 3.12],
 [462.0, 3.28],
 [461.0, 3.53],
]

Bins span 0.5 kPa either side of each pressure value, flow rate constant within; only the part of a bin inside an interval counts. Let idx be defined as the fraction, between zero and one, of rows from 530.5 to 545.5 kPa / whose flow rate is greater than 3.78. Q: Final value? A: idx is 0.20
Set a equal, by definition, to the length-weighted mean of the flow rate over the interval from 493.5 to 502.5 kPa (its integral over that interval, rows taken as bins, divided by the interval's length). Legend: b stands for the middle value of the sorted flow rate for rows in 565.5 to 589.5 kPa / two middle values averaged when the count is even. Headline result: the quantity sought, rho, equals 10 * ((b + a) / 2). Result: 41.6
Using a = 3.87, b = 4.45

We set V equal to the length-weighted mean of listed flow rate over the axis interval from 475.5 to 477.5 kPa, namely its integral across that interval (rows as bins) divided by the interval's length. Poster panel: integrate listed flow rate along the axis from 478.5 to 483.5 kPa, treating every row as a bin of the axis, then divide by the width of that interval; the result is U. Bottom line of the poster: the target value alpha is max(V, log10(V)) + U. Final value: 6.7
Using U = 3.7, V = 3.1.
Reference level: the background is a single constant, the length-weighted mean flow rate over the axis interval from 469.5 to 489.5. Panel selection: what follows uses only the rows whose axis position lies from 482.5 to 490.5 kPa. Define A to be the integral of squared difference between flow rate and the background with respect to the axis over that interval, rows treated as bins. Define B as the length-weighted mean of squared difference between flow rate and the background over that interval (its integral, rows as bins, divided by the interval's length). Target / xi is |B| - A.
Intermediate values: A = 2.4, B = 0.30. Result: -2.1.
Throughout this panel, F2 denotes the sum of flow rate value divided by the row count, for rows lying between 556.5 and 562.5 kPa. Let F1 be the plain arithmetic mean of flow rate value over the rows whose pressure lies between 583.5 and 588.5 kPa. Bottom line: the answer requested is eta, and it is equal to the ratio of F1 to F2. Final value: 0.89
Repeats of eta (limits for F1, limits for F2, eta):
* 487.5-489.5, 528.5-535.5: 1.06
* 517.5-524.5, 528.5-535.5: 1.03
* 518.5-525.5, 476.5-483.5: 1.07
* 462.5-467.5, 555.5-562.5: 0.63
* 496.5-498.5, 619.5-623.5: 1.03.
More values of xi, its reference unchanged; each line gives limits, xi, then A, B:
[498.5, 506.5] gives -1.5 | 1.7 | 0.22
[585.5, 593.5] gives -2.3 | 2.7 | 0.33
